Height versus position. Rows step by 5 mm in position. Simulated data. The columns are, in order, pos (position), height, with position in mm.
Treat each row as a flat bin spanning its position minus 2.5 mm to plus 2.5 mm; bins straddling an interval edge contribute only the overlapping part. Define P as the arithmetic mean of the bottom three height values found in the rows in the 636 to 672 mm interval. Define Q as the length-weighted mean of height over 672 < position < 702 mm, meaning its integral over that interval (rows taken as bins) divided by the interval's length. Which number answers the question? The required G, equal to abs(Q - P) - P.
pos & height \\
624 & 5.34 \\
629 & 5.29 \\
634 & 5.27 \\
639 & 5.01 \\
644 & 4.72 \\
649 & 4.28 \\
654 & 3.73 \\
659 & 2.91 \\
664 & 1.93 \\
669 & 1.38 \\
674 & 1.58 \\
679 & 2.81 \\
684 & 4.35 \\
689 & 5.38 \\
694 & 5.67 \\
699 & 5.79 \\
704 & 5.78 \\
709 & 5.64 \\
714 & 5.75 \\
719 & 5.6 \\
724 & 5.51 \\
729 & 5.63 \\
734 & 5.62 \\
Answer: 0.2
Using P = 2.1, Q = 4.3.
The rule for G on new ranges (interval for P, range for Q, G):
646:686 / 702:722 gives 2.4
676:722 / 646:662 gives -3.6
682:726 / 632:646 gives -5.0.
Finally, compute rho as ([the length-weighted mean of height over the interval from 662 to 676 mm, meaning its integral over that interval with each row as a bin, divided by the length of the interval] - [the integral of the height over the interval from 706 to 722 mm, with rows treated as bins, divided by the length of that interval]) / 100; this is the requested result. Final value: -0.040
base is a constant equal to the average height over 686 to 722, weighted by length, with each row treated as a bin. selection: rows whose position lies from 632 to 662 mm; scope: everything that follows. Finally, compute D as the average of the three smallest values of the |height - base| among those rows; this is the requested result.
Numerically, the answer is 0.6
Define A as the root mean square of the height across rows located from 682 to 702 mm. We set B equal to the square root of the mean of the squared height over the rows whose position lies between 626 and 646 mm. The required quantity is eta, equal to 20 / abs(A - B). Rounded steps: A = 5.3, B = 5.1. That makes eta 80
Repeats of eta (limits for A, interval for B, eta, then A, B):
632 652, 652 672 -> 9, 4.8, 2.6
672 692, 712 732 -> 11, 3.8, 5.6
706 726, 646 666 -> 9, 5.6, 3.3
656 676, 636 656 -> 8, 2.0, 4.5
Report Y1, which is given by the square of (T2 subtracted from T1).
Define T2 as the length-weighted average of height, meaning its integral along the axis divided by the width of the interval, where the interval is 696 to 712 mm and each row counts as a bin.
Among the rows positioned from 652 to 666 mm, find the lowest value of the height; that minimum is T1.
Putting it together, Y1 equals 14.5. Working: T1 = 1.93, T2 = 5.7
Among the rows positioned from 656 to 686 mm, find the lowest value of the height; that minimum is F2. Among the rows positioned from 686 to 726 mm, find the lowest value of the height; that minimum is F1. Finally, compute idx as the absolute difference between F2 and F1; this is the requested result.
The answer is 4.0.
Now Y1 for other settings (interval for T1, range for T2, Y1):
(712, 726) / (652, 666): 7.0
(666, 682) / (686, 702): 17.6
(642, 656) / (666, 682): 3.0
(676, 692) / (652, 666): 0.0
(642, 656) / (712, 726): 3.6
